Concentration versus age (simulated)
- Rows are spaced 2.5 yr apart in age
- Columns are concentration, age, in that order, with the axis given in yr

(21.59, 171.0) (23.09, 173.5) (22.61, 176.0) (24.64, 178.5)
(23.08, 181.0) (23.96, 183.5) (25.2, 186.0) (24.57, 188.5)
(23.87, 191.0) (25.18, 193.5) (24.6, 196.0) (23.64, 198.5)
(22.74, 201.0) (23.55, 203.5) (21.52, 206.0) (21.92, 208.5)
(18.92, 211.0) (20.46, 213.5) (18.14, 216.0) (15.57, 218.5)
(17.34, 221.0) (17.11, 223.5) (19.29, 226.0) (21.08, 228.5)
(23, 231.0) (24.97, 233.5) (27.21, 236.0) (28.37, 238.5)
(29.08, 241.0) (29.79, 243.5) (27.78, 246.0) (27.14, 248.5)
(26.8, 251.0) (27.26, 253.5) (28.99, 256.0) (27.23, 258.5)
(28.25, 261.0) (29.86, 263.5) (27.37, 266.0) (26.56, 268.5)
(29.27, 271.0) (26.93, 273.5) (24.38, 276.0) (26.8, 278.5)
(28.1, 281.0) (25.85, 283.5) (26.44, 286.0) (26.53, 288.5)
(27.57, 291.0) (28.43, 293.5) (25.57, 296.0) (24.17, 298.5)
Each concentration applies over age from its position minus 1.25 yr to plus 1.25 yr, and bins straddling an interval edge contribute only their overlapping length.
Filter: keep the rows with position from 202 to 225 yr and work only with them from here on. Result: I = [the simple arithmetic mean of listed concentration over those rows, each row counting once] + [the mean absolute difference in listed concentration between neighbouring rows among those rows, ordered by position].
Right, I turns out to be 21.1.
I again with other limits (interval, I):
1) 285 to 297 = 28.1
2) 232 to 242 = 28.8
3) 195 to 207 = 24.4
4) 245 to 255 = 27.7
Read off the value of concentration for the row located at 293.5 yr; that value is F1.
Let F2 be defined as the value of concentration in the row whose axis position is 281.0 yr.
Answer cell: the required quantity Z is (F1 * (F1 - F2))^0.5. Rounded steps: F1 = 28.43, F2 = 28.1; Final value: 3.1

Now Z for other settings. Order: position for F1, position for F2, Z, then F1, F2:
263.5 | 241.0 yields 4.8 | 29.86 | 29.08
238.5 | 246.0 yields 4.1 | 28.37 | 27.78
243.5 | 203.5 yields 13.6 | 29.79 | 23.55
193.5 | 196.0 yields 3.8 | 25.18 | 24.6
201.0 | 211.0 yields 9.3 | 22.74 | 18.92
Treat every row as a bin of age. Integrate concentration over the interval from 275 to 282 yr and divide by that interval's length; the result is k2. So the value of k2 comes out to 26.4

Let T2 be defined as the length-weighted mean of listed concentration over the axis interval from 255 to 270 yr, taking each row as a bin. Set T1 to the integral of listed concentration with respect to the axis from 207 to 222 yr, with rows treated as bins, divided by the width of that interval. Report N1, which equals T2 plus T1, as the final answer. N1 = 47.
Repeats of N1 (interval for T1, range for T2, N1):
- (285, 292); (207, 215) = 47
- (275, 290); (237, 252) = 55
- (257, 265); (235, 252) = 56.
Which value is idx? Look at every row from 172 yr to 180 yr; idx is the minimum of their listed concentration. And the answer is 22.61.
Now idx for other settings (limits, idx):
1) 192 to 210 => 21.52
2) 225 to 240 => 19.29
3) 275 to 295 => 24.38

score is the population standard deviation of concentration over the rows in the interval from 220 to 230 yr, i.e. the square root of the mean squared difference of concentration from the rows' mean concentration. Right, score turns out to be 1.61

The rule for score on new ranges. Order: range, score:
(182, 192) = 0.53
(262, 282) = 1.60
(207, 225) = 1.99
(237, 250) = 0.93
